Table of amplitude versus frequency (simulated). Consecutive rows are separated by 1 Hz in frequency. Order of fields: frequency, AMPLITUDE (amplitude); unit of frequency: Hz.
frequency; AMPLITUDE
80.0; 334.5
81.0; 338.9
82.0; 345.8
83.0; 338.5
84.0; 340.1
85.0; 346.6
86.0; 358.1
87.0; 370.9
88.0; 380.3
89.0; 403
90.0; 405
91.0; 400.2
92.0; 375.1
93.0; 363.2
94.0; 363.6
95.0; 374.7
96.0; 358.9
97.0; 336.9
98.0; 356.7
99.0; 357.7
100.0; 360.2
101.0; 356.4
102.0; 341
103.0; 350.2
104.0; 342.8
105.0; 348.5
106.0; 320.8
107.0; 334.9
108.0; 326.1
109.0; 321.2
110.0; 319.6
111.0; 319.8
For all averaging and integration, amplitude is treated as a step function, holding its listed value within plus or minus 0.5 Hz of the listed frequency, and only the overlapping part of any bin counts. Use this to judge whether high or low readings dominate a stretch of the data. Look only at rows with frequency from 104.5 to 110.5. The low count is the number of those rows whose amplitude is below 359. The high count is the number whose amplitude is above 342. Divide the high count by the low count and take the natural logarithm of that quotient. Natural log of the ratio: -1.8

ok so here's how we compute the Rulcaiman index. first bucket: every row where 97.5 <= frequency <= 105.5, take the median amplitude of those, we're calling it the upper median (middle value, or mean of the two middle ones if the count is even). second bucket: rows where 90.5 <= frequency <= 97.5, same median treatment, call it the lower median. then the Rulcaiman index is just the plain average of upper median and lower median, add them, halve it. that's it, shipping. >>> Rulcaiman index 358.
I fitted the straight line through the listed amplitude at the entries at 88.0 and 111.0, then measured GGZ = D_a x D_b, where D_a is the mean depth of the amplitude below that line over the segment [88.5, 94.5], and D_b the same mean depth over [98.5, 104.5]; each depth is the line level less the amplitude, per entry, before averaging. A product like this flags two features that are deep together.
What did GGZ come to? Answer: 92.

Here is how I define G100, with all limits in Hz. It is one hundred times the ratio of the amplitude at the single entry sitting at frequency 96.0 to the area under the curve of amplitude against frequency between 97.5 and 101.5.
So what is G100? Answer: 25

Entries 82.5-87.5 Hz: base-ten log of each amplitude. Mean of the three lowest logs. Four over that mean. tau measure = 1.58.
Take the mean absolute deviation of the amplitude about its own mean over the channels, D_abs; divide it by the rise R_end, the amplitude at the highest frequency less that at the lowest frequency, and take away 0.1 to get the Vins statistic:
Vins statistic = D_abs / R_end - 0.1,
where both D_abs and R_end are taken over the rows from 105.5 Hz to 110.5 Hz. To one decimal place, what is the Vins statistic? -4.1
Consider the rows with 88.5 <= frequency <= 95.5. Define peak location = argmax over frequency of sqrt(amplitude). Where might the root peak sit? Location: 90.0 Hz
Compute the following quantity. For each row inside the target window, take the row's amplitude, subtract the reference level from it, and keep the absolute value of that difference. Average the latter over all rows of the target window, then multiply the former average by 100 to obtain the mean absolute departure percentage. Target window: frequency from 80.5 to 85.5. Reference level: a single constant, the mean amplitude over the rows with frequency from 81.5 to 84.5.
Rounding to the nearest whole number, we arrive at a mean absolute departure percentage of 327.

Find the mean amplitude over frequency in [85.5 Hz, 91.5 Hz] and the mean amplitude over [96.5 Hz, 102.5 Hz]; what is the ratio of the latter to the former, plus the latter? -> 352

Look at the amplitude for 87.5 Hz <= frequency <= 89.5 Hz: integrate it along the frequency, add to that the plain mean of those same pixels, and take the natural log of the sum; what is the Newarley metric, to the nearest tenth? 7.1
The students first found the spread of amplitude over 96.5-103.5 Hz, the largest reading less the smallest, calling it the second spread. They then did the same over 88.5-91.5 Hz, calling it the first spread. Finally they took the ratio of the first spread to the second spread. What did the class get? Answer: 0.21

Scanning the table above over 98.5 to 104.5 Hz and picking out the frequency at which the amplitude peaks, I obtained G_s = 100.0 Hz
